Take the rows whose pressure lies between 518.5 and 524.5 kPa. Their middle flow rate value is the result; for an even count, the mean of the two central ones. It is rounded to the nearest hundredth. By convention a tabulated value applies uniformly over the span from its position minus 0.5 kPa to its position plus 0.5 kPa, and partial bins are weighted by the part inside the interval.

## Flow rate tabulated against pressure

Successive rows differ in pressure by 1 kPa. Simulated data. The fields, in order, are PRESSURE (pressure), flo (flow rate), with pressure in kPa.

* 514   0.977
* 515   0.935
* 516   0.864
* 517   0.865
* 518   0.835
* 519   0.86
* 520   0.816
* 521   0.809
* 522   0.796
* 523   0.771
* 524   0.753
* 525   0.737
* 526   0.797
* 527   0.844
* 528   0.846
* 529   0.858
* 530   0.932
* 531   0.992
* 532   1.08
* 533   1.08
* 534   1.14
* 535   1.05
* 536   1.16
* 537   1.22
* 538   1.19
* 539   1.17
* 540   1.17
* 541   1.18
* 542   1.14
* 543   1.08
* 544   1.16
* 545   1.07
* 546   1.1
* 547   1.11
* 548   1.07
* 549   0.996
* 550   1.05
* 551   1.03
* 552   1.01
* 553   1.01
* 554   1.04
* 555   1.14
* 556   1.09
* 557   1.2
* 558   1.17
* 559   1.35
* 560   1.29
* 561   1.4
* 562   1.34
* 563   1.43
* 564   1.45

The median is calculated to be 0.80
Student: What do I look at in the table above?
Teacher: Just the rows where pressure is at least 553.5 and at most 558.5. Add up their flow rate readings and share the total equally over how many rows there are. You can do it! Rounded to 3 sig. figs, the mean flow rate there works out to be 1.13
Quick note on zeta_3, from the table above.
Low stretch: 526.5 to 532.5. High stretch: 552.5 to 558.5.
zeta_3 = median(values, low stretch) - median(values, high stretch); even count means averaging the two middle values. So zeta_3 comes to -0.220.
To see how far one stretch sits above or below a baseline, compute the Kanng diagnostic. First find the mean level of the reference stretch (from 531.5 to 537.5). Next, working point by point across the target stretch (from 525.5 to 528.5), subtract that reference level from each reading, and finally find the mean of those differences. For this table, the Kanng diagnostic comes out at -0.29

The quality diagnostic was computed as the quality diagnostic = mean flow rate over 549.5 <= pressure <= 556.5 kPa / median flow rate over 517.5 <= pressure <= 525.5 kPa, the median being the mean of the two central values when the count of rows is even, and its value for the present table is 1.31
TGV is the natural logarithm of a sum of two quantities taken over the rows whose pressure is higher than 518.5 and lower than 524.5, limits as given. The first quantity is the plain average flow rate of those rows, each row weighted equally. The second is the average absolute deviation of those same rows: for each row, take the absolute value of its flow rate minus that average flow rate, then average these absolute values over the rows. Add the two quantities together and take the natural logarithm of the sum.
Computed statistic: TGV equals -0.19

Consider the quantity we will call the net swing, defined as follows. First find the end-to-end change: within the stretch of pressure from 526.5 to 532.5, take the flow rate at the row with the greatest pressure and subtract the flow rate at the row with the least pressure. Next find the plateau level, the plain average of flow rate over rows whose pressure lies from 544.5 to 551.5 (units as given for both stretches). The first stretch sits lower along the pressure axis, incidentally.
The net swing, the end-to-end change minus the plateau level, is -0.82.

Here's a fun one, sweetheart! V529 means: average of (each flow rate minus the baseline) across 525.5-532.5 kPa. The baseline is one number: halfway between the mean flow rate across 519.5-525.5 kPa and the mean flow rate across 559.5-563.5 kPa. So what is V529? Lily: -0.17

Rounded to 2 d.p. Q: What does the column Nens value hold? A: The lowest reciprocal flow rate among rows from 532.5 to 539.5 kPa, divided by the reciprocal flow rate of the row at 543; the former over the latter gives 0.89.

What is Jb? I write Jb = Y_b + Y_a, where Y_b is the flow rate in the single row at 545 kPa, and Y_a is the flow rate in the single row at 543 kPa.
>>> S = 2.15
